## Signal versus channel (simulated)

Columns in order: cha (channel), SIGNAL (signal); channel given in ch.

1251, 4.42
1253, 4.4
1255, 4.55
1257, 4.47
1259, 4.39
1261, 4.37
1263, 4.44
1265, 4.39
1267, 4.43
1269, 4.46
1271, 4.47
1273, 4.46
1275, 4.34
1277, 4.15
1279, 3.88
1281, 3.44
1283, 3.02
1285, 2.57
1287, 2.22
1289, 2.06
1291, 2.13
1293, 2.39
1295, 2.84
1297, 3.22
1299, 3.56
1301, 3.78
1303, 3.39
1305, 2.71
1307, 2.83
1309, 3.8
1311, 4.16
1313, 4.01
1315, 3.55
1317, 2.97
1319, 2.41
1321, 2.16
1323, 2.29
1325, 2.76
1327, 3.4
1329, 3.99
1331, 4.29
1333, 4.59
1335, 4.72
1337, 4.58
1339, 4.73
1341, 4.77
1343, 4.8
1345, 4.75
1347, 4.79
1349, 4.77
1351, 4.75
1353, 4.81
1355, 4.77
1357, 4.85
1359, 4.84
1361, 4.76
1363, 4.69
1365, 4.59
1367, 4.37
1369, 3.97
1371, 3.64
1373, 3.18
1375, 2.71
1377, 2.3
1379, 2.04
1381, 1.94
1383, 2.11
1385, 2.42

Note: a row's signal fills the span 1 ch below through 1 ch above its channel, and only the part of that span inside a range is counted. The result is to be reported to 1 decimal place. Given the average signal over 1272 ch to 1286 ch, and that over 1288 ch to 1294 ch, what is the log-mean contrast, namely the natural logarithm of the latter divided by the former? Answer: -0.5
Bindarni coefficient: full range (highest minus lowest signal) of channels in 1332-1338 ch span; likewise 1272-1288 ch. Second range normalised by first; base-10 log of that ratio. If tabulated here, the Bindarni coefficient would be 1.2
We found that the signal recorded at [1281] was 3.44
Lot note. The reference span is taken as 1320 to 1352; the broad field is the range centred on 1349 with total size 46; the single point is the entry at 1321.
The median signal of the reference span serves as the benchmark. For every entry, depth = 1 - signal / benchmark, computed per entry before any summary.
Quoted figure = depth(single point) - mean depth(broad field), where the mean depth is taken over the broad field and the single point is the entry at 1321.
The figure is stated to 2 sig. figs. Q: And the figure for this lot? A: 0.51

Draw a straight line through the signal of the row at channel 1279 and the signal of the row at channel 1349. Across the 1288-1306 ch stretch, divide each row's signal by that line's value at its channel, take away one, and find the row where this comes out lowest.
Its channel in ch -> 1289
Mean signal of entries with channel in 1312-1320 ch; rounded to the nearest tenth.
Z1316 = 3.2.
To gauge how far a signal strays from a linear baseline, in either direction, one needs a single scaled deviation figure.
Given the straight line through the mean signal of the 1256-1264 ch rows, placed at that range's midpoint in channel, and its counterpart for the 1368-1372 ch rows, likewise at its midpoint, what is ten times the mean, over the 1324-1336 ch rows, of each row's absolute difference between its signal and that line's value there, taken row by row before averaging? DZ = 5.9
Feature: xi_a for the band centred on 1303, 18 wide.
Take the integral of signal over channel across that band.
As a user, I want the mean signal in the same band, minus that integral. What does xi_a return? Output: -57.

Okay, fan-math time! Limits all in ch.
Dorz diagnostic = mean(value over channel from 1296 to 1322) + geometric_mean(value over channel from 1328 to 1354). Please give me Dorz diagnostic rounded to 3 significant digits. 7.91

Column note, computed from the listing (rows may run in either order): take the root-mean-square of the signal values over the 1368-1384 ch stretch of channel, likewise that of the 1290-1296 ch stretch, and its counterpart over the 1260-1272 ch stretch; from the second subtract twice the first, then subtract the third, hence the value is -7.6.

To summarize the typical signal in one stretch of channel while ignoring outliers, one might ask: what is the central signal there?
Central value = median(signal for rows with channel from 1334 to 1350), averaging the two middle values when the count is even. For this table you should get 4.8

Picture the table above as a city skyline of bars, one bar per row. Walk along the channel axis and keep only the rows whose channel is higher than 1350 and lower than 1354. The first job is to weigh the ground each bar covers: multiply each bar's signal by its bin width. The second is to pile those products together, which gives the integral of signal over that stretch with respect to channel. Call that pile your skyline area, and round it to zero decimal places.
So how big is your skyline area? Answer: 19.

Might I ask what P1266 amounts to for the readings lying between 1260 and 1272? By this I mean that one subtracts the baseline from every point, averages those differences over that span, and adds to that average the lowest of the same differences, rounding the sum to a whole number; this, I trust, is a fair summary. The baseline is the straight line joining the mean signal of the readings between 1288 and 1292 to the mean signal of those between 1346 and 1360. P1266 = 7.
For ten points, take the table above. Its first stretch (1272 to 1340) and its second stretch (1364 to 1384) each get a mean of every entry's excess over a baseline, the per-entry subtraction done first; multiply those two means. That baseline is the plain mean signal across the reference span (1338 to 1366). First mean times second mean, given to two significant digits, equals 2.3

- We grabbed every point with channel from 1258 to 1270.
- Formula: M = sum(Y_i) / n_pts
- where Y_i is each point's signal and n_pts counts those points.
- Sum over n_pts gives 4.4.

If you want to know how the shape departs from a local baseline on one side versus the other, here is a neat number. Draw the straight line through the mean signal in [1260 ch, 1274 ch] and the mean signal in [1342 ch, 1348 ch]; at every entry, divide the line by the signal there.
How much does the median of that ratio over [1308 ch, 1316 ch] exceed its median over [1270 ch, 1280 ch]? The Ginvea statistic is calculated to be 0.16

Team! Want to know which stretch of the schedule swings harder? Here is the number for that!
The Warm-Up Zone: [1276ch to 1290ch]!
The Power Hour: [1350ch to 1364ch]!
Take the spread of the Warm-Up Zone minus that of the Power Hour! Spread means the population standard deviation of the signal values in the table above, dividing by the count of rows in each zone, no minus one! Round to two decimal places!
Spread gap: 0.70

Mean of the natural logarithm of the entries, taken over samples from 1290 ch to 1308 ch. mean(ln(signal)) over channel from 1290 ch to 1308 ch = 1.08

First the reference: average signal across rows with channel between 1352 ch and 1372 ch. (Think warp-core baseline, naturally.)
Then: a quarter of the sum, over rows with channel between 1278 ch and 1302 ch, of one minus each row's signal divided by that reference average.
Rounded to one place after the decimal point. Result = 1.1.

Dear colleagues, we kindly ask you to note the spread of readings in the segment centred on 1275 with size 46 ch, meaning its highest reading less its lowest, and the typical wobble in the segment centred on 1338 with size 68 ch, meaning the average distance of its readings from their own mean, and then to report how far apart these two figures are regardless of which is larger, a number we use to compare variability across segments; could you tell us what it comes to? 1.77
